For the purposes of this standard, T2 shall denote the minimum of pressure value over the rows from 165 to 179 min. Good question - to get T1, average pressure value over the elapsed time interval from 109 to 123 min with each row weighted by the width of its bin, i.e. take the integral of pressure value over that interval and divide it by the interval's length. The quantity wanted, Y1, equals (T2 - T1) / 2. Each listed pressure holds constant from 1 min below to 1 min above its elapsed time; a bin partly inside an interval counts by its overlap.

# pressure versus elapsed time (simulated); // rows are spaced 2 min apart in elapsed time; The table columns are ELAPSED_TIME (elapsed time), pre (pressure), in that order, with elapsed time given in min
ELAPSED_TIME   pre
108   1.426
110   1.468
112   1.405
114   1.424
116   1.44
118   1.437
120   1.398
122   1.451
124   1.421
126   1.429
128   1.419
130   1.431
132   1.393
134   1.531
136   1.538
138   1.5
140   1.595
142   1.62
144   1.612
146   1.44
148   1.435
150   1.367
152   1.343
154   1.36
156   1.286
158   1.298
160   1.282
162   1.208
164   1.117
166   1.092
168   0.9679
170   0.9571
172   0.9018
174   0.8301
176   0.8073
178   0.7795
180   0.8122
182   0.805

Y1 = -0.33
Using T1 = 1.43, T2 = 0.7795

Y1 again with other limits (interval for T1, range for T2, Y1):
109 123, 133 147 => 0.00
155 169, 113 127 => 0.11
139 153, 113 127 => -0.04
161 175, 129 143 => 0.19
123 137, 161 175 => -0.31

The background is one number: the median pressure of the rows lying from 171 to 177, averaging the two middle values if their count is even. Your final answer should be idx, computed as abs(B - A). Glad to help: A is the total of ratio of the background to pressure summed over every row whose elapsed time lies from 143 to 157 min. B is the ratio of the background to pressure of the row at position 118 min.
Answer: 3.6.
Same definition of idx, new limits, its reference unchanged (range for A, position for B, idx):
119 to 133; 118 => 3.5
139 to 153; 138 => 3.4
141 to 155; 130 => 3.4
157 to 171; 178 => 4.1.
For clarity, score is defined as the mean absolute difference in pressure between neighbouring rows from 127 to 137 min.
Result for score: 0.049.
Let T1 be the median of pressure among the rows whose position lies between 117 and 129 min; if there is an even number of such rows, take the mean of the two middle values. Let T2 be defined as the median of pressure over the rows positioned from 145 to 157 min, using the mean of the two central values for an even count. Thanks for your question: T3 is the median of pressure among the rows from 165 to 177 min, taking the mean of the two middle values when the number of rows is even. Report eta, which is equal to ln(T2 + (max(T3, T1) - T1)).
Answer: 0.3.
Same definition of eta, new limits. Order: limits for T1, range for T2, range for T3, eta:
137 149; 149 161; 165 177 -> 0.3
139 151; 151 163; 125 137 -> 0.3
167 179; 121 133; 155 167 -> 0.6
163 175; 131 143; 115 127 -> 0.7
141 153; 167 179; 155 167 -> -0.1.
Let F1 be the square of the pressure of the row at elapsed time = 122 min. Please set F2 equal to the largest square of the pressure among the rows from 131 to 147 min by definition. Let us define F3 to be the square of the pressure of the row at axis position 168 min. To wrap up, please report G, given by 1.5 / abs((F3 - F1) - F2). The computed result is 0.40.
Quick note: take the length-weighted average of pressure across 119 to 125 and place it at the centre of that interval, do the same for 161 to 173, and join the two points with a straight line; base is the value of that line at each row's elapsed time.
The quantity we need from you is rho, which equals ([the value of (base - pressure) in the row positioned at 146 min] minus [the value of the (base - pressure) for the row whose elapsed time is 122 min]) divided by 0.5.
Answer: -0.4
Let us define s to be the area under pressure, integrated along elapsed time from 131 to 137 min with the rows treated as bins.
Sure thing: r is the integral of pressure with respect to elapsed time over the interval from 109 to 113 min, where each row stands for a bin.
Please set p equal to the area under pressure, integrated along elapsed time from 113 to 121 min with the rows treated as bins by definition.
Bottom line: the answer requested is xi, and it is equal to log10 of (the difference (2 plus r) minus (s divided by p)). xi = 0.8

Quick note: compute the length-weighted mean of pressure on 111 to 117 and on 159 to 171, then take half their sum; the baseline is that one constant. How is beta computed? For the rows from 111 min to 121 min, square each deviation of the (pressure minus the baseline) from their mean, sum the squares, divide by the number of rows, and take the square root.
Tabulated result 0.017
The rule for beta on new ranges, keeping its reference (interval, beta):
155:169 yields 0.115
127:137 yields 0.060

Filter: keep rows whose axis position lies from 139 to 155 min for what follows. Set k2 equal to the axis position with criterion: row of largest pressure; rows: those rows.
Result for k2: 142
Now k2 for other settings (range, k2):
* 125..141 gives 140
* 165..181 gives 166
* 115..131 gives 122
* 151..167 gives 154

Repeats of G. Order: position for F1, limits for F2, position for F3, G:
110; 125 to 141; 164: 0.43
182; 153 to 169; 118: 3.47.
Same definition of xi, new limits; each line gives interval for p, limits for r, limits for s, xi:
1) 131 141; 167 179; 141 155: 1.0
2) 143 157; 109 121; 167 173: 1.3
